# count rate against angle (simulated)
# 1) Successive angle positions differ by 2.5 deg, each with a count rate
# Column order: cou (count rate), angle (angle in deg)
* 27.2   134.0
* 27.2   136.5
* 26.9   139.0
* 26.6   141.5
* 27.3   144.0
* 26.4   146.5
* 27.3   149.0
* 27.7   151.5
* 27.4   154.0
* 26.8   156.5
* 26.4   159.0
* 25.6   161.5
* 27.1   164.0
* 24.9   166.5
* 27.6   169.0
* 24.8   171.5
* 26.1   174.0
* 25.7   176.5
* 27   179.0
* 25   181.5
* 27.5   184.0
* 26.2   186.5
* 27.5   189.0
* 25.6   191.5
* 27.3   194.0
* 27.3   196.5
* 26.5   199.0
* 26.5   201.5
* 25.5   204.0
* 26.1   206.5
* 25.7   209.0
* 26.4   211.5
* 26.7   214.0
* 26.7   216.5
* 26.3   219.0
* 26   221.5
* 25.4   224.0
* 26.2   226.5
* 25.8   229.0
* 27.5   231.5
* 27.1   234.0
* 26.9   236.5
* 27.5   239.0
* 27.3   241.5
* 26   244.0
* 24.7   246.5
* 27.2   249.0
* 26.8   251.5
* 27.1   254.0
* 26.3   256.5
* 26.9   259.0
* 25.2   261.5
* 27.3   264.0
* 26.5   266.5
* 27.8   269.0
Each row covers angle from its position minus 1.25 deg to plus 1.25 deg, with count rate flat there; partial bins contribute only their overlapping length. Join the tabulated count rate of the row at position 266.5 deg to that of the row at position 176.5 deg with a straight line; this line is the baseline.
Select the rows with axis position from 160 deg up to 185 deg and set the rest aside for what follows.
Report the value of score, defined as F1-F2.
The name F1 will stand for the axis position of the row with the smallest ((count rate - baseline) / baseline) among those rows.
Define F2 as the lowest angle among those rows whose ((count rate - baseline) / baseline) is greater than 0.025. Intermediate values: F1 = 171.5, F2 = 164.0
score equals 7.5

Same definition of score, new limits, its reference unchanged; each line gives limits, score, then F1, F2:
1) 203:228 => 10.0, 224.0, 214.0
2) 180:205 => -2.5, 181.5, 184.0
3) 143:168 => 22.5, 166.5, 144.0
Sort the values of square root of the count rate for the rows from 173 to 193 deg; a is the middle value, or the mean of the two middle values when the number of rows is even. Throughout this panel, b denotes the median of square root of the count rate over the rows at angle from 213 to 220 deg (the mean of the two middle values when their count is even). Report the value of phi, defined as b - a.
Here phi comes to 0.053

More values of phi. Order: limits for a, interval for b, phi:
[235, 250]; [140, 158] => 0.024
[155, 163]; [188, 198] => 0.087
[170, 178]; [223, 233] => 0.029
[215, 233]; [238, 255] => 0.087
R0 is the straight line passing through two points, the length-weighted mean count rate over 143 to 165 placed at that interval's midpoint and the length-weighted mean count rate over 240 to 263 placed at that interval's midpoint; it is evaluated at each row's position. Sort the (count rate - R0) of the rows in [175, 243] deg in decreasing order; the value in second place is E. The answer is 0.99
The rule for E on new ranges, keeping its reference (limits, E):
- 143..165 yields 0.52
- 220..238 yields 0.60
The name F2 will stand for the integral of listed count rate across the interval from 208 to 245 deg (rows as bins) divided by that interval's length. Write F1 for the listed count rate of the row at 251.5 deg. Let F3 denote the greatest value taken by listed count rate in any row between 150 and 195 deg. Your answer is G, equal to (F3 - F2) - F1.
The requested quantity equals -25.6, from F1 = 26.8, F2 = 26.5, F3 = 27.7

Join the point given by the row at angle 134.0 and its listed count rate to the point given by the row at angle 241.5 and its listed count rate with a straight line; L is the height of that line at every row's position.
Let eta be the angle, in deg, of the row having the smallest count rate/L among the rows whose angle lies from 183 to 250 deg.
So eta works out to 246.5 deg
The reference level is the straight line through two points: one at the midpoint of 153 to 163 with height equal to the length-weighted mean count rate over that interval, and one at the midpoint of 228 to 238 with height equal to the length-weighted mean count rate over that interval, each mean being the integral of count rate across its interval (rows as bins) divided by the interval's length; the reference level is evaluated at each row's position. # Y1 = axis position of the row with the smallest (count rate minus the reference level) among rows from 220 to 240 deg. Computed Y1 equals 224.0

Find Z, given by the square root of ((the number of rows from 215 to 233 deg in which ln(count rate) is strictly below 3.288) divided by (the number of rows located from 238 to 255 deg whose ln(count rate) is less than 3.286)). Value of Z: 1.7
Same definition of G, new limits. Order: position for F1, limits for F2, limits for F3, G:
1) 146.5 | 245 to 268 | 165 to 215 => -25.3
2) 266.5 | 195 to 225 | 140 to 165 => -25.1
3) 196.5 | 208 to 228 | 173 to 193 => -26.0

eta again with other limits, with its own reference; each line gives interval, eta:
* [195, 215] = 204.0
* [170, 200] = 171.5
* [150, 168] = 166.5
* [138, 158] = 146.5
